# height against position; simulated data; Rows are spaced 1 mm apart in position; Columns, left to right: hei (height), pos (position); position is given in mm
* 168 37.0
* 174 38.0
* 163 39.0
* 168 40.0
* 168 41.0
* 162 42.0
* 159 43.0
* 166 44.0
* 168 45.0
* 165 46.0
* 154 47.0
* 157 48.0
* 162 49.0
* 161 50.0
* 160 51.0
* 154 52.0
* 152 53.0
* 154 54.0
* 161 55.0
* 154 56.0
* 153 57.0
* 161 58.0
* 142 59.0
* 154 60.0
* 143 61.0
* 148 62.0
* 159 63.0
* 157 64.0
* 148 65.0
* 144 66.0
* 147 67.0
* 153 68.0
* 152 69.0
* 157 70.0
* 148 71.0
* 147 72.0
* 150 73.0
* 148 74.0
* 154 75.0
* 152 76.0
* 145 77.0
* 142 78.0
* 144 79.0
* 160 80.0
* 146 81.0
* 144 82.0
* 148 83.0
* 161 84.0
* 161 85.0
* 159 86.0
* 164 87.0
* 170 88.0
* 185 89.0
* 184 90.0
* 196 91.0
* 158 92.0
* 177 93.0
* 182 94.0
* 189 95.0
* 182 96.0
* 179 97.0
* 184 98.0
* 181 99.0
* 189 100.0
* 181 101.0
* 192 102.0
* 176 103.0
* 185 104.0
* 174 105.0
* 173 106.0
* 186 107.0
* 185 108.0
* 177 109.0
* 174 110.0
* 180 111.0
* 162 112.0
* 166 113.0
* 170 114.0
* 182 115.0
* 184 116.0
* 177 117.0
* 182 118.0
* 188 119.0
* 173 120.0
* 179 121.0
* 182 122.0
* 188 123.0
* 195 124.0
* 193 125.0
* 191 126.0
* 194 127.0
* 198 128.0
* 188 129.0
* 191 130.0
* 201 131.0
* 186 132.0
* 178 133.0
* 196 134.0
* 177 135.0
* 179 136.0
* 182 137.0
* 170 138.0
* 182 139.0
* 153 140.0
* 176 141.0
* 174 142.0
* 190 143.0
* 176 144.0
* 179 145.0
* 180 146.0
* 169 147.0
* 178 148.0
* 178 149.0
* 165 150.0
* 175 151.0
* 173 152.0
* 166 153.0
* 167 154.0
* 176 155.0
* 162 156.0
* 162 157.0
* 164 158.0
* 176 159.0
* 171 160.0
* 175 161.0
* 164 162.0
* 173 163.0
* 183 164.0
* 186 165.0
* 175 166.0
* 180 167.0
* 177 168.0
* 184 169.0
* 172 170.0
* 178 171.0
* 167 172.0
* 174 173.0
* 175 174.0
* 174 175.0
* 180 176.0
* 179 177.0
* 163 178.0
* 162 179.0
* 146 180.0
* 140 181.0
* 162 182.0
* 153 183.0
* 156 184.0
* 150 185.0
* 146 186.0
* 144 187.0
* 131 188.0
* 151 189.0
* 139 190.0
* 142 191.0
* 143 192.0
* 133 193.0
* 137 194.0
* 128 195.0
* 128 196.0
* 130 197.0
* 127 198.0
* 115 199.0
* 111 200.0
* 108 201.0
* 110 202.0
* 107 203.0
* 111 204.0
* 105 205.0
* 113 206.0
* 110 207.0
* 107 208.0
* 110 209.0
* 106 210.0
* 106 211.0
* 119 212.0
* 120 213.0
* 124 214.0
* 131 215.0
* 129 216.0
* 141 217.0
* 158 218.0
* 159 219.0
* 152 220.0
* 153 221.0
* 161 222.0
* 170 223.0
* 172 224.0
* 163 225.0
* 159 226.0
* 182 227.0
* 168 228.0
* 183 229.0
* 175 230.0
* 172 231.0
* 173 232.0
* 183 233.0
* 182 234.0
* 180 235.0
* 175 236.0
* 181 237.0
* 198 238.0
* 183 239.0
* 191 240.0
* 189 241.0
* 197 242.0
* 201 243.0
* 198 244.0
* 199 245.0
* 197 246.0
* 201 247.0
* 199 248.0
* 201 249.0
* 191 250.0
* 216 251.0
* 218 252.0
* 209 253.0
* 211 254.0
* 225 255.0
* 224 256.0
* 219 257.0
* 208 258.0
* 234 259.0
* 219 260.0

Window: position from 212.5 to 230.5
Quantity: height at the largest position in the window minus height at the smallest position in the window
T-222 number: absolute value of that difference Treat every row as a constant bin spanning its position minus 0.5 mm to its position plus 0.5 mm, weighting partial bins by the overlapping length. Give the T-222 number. 55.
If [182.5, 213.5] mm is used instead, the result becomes 33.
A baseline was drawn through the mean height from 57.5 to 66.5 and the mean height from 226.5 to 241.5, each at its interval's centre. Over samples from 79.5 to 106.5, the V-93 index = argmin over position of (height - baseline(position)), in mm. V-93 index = 82.0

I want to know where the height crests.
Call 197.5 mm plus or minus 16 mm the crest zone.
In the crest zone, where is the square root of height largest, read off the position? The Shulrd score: 182.0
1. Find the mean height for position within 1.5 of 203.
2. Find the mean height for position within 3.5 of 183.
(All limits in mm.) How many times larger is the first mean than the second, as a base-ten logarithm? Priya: -0.139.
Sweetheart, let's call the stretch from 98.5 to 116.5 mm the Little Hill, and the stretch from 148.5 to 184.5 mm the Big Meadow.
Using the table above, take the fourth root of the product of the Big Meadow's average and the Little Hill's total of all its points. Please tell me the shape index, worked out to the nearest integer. 27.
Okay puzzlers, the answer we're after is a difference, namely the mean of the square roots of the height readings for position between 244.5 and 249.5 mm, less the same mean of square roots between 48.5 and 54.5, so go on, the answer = 1.6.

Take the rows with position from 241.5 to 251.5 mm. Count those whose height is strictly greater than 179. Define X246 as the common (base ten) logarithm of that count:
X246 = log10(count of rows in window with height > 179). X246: 1.00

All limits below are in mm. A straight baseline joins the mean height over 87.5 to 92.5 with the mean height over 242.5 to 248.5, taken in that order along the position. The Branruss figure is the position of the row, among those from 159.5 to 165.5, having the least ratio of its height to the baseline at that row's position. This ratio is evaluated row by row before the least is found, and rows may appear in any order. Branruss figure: 162.0 mm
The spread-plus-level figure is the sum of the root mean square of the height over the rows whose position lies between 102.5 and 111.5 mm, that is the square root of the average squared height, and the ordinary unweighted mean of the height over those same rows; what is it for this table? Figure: 358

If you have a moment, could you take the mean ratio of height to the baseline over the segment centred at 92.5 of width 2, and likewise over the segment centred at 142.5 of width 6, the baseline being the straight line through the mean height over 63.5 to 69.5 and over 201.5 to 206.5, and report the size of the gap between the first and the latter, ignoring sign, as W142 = 0.194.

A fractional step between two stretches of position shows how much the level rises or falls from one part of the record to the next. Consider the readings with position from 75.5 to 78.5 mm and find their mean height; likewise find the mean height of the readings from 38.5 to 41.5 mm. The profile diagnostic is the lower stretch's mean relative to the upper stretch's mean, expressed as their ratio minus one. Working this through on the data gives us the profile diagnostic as 0.14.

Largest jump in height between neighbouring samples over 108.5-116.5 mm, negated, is -18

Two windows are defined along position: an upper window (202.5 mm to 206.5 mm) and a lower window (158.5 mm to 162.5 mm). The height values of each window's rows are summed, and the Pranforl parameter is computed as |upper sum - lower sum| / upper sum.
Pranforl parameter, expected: 0.57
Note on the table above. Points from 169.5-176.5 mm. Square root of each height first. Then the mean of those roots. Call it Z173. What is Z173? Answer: 13.2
